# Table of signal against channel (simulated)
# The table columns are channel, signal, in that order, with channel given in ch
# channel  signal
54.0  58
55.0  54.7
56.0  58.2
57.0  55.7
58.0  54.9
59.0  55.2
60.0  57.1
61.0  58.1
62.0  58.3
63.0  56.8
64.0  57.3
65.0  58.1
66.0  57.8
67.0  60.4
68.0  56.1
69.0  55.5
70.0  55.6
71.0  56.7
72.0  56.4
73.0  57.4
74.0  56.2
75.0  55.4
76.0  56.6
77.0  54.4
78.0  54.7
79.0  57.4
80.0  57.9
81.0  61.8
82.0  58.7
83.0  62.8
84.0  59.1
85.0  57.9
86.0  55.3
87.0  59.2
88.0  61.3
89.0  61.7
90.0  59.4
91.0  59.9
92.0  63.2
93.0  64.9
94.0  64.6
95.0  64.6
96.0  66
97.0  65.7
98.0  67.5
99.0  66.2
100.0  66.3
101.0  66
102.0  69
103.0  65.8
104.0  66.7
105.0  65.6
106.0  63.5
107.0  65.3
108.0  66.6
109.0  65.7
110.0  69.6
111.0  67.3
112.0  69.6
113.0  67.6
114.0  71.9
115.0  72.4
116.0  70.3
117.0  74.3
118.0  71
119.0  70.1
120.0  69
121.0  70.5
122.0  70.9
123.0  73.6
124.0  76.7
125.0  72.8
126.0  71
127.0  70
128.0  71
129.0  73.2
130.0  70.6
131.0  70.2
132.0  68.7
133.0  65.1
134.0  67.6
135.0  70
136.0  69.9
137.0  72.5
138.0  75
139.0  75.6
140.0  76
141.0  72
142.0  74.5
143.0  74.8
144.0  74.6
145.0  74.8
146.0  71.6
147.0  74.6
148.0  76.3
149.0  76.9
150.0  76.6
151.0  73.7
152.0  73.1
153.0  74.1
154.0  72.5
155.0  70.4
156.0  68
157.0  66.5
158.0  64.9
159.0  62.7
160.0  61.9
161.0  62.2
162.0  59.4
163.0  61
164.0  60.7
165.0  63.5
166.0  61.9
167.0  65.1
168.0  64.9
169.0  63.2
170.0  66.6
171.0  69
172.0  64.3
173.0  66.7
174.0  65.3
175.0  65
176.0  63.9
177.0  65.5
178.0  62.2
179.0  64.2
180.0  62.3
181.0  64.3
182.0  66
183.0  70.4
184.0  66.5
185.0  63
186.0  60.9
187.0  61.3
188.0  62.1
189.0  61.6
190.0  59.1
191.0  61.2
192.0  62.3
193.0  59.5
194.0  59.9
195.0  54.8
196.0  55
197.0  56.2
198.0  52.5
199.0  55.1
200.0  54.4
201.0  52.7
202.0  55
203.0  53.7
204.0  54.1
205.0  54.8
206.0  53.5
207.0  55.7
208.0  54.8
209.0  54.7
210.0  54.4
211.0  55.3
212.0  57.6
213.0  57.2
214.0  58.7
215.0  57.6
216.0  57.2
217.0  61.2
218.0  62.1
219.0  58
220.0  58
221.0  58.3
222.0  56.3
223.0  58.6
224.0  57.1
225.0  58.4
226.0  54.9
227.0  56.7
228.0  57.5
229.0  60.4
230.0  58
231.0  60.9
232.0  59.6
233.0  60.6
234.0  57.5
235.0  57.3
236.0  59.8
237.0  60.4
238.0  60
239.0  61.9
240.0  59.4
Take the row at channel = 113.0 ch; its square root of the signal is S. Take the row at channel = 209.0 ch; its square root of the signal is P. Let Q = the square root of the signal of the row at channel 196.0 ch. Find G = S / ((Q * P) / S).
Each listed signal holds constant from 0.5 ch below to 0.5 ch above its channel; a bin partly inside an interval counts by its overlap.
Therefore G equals 1.2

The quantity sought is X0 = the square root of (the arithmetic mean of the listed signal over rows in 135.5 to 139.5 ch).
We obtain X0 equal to 8.6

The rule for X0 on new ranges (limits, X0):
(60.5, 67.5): 7.6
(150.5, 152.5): 8.6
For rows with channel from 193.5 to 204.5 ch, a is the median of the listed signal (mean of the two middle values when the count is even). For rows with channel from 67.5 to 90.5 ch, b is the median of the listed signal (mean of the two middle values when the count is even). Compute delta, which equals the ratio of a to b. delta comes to 0.95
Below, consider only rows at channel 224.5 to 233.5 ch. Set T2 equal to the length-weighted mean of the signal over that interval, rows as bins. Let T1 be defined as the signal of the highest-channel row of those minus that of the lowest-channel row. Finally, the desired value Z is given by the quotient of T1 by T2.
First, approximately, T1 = 2.2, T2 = 59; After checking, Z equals 0.04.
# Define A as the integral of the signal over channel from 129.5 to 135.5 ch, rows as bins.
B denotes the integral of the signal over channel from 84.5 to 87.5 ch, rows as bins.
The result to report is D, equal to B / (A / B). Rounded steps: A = 412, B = 172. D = 72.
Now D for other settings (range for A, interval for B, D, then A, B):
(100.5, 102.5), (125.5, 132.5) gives 1813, 135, 495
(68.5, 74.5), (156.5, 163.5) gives 569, 338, 439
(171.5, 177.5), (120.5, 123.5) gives 118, 391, 215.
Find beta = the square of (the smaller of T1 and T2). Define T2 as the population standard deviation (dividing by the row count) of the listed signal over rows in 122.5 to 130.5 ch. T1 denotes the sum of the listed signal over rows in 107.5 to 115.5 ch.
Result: 4.2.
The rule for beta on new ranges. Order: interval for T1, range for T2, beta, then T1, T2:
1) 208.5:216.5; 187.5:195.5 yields 5.2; 453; 2.3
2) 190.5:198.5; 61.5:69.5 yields 2.0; 461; 1.4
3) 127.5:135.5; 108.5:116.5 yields 4.7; 556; 2.2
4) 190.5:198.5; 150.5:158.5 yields 10.9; 461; 3.3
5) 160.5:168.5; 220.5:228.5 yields 1.4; 499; 1.2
